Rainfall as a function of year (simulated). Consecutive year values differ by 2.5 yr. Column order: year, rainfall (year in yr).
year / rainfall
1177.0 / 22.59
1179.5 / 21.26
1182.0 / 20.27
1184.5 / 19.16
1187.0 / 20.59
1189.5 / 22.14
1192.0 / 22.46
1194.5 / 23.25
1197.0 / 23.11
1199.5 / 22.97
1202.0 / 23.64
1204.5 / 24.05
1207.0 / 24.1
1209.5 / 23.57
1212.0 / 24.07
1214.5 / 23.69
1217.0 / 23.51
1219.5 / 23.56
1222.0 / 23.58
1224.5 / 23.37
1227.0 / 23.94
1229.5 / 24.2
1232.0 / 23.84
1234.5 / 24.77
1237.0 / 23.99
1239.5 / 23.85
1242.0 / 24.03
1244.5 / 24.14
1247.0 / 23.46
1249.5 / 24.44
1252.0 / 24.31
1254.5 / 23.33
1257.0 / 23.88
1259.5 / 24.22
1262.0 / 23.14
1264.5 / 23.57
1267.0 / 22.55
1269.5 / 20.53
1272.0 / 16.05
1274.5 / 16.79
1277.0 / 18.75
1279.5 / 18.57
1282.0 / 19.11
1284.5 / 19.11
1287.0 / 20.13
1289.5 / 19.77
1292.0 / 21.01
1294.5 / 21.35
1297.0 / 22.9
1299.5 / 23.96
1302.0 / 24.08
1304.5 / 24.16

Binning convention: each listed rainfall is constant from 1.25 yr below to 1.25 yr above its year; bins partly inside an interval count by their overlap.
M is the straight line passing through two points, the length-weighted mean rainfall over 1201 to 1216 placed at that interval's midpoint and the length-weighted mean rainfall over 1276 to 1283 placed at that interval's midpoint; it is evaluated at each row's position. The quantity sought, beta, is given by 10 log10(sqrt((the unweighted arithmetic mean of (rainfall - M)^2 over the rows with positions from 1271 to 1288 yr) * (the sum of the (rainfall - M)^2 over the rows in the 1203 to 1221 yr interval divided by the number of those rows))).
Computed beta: -2.7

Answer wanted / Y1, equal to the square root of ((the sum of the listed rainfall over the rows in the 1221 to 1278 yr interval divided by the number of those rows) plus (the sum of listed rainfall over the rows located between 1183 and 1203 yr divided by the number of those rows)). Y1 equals 6.71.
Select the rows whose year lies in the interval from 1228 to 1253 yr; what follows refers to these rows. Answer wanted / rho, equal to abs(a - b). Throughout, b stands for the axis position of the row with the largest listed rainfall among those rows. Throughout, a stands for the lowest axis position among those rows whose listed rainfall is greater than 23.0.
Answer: 5.0 yr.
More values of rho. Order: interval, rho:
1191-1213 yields 12.5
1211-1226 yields 0.0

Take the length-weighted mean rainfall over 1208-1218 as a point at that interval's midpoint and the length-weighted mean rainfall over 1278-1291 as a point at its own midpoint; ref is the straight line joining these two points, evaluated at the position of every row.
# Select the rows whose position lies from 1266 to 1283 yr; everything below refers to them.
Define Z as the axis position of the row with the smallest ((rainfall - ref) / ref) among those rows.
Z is 1272.0 yr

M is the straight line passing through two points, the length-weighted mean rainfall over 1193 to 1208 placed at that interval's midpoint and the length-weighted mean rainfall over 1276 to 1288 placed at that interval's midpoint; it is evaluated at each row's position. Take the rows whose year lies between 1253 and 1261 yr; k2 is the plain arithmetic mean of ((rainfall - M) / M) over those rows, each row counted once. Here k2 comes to 0.16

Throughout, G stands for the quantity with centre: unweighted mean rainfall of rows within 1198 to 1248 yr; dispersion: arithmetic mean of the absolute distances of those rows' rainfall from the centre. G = 0.3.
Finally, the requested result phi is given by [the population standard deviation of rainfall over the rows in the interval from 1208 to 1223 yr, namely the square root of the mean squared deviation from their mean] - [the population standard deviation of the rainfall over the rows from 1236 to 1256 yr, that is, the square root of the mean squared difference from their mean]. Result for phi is -0.2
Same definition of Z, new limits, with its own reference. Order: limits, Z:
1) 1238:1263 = 1239.5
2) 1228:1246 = 1232.0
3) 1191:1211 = 1192.0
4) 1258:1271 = 1269.5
